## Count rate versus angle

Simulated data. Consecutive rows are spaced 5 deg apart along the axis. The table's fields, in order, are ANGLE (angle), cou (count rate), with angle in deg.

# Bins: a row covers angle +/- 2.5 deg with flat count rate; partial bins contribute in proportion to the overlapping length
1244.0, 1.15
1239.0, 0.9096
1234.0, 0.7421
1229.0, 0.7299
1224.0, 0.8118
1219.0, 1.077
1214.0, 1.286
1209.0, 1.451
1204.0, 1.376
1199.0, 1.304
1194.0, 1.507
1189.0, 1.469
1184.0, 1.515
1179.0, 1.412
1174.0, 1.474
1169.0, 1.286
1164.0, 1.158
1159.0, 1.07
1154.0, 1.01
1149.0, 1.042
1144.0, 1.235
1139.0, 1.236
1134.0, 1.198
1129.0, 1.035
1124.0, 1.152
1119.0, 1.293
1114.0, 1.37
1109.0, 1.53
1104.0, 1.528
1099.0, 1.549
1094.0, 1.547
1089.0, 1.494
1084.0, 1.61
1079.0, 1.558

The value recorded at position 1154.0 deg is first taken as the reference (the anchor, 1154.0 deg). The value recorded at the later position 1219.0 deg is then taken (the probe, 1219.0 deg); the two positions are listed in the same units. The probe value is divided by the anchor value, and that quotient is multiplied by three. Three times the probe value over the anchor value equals 3.2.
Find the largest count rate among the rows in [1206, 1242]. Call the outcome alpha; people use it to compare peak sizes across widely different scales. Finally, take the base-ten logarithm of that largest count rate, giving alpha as 0.16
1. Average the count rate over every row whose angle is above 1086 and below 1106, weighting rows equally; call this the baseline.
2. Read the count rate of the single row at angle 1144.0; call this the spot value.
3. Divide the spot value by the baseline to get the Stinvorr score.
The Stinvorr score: 0.81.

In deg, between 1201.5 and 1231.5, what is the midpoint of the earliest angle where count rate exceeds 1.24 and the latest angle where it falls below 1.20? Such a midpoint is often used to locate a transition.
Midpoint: 1216.5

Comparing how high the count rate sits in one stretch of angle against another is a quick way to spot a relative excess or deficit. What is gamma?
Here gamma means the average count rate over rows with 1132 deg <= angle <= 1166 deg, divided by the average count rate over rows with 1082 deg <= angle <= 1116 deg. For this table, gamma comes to 0.75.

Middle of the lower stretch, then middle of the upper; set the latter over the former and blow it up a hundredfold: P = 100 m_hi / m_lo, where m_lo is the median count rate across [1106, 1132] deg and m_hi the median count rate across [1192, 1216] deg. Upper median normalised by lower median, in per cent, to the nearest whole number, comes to 106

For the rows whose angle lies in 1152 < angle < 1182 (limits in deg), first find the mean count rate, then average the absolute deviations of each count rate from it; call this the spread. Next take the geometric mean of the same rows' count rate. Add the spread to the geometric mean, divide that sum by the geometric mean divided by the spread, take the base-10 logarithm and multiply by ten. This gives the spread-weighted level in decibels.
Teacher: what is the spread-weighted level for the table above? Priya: -7.6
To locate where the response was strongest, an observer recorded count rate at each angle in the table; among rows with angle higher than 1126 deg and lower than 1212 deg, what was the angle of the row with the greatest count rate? 1184.0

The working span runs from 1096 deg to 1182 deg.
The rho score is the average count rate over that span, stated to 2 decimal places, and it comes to 1.27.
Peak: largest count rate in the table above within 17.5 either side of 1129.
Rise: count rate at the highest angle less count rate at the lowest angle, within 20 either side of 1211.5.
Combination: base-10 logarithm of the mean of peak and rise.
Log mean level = -0.53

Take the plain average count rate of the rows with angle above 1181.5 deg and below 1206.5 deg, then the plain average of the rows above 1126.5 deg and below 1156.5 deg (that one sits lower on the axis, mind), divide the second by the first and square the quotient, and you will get 0.62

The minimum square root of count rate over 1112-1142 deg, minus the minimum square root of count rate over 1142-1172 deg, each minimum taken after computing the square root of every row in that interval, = 0.0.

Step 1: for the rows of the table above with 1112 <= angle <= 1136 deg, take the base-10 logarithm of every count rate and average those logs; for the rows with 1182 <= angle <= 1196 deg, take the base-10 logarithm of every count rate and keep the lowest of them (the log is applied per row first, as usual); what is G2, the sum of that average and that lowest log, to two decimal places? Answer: 0.25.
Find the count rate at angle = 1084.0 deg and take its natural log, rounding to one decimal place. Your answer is 0.5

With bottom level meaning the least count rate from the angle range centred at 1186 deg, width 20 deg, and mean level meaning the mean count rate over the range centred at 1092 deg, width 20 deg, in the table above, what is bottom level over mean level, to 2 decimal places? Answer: 0.91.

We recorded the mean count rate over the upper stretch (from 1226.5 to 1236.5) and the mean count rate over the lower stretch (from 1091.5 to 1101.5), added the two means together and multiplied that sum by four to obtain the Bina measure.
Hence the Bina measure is 9.1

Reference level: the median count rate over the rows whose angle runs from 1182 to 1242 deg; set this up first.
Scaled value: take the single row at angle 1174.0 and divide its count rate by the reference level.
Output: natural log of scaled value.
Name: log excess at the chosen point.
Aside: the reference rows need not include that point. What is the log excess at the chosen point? 0.13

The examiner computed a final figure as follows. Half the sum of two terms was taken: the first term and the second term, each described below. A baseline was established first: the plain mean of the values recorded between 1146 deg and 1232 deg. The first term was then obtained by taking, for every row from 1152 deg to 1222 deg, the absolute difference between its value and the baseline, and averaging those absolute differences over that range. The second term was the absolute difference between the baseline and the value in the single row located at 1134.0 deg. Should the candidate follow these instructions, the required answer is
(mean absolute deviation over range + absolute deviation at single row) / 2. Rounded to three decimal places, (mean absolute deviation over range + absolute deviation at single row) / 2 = 0.102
